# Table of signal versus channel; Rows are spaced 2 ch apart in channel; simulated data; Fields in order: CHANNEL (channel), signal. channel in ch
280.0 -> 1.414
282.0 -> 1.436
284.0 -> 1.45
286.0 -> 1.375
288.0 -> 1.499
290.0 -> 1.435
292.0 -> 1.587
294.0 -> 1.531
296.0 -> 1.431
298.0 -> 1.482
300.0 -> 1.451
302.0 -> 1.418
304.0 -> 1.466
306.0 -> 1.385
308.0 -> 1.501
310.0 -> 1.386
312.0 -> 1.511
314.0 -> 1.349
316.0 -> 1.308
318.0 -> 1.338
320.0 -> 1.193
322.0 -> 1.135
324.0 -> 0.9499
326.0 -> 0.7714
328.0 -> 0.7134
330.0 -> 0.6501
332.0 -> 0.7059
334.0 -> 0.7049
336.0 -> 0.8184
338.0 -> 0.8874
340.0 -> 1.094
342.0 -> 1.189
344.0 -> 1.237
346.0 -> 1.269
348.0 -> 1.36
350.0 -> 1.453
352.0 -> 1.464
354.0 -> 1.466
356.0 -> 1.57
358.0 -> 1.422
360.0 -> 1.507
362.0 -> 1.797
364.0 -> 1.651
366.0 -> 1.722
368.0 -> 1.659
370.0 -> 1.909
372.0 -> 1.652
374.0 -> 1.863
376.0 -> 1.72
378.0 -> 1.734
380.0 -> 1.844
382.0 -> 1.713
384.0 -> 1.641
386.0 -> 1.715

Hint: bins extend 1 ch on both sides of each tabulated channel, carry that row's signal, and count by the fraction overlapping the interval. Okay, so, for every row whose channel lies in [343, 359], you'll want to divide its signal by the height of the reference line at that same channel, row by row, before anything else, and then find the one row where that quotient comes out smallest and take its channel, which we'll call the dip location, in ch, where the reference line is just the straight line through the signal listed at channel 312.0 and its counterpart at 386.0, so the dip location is 344.0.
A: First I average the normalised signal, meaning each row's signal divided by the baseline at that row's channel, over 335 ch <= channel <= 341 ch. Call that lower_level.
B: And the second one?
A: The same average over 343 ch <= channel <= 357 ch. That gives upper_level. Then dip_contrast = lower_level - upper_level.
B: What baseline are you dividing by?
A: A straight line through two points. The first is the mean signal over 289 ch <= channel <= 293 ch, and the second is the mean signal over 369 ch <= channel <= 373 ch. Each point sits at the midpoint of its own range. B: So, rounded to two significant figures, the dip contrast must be -0.26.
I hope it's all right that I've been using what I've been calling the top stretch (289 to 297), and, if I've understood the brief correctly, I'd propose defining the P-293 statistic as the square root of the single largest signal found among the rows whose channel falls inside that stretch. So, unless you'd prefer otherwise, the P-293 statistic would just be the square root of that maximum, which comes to 1.26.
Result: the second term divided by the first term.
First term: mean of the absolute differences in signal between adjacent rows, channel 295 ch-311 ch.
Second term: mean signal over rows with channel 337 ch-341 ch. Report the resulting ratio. 15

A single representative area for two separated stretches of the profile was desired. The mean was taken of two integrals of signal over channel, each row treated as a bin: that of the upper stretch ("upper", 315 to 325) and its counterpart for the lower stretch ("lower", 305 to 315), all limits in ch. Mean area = 13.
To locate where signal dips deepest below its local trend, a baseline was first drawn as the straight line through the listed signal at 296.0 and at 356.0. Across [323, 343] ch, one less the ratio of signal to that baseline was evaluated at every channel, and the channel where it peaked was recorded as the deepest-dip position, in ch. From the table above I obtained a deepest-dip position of 330.0 ch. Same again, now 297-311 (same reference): 310.0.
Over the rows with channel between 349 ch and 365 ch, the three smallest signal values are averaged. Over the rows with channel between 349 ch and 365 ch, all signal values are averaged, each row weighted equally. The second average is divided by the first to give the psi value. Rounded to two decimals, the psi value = 1.07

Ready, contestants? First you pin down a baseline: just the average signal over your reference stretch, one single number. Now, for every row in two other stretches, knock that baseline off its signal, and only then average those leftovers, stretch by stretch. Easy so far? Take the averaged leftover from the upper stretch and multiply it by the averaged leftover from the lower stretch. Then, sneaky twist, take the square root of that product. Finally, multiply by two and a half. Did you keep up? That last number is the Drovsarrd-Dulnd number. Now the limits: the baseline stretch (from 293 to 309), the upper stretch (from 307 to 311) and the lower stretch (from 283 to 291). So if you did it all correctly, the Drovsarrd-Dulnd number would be 0.04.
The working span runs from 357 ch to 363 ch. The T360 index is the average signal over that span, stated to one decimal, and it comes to 1.6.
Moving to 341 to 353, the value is 1.3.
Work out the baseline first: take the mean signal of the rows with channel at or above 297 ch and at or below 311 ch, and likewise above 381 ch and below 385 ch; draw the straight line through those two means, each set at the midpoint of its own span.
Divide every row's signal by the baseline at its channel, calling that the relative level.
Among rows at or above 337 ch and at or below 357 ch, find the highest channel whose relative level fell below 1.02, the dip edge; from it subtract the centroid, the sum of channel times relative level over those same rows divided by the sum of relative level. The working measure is 8.2 ch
